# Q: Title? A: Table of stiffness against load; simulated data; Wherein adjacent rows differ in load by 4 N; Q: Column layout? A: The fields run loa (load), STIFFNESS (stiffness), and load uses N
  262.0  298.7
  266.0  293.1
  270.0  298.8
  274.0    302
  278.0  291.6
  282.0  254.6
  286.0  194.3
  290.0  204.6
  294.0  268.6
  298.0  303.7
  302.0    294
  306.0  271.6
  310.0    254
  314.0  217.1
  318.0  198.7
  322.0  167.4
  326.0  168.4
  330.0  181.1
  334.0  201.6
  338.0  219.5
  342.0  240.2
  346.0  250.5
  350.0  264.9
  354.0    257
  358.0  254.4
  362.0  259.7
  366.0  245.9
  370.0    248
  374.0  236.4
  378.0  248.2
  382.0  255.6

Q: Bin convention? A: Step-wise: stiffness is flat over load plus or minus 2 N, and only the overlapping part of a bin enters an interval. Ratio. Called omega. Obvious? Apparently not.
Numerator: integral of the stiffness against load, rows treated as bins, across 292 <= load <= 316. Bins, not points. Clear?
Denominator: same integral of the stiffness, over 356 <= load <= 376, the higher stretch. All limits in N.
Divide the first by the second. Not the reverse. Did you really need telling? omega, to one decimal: 1.3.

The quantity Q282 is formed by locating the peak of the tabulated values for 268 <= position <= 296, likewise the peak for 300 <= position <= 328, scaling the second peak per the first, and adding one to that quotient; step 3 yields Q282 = 1.97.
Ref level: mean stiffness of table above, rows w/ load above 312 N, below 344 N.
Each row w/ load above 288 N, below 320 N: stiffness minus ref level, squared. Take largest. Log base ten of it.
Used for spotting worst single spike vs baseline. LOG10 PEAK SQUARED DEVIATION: 4.0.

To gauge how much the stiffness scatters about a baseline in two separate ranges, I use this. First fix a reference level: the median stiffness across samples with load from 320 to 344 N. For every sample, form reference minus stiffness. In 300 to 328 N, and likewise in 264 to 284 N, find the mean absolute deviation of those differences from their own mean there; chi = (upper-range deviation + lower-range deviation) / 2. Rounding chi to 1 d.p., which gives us 27.6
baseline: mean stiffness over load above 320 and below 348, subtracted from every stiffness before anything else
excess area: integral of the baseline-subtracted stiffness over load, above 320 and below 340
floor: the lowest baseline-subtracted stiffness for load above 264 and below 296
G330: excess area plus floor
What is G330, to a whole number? -340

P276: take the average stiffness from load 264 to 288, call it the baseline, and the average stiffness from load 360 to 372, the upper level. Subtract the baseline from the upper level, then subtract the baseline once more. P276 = -294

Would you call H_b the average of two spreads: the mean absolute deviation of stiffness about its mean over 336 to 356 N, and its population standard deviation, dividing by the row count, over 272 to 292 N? 29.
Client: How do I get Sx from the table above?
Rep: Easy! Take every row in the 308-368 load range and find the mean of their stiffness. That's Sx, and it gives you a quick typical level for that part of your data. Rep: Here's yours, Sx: 225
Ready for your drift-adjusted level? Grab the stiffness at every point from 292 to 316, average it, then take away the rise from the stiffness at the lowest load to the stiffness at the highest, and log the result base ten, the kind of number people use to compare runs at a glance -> 2.50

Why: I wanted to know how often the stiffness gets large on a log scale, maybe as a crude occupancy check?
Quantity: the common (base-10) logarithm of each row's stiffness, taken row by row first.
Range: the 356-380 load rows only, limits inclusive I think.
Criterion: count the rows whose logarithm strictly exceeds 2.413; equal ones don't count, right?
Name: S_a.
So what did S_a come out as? 1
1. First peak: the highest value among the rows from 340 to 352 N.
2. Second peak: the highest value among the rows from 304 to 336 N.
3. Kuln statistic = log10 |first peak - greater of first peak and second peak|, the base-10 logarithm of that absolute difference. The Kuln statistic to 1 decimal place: 0.8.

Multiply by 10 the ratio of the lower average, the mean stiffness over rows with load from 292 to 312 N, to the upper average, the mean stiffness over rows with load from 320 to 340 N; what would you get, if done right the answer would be 15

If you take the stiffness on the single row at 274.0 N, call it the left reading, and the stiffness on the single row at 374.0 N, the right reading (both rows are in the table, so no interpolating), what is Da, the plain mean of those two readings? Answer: 269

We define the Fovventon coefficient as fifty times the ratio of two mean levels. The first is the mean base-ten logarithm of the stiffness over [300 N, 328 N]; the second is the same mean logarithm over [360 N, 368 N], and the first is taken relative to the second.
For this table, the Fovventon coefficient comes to 48.7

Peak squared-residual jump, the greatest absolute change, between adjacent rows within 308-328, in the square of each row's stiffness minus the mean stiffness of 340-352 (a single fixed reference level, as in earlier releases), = 4308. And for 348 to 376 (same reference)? 224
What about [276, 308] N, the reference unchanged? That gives 3306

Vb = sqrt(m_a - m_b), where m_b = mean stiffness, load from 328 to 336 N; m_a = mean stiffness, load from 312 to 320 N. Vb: 4.1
